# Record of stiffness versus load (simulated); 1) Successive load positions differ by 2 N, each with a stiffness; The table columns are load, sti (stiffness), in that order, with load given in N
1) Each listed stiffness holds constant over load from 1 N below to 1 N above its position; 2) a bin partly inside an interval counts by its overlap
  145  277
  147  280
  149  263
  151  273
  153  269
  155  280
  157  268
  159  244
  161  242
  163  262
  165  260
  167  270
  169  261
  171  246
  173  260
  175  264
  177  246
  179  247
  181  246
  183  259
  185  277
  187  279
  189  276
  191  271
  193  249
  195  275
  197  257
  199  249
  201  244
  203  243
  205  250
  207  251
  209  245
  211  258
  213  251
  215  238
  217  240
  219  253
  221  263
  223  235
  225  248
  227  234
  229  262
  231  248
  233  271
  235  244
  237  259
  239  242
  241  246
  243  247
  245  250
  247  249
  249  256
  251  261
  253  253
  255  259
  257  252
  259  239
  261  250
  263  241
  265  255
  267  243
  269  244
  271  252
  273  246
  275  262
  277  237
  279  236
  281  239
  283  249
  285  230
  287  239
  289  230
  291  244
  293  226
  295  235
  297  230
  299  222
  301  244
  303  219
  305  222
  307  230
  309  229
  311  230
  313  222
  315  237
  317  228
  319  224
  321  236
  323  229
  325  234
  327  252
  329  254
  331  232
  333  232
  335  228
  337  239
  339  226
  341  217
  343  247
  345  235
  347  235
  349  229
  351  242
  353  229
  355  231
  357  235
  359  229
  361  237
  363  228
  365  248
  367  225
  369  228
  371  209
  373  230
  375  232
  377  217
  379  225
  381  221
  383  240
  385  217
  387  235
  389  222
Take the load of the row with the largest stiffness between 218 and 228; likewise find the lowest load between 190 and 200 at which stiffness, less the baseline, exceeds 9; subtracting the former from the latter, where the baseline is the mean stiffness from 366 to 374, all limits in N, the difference -30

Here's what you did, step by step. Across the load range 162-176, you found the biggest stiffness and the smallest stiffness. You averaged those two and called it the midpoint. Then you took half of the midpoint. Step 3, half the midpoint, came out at 129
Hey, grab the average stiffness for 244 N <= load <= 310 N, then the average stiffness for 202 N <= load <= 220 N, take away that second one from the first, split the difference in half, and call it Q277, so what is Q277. -3.0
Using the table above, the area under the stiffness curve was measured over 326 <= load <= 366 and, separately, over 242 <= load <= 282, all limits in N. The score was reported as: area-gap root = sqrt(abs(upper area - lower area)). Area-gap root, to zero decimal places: 23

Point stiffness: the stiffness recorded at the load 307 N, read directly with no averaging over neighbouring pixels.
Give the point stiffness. 230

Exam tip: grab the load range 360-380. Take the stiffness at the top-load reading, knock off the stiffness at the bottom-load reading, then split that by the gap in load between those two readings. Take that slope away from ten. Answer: 10.7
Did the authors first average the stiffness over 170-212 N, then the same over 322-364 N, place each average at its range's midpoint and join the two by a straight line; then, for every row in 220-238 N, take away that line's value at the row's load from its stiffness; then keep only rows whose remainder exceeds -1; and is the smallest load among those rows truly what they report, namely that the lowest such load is 221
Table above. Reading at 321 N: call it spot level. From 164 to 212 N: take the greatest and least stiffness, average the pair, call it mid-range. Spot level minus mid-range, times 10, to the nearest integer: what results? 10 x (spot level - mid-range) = -250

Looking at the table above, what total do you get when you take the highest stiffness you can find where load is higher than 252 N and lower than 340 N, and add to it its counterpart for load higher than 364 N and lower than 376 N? 510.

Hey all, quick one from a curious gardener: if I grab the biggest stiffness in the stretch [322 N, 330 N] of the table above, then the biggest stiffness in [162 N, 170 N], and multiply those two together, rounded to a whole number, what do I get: 68580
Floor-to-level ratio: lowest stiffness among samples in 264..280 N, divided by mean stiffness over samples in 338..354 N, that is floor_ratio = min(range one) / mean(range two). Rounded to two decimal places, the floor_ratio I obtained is 1.02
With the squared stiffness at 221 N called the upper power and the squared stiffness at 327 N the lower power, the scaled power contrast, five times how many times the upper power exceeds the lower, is 5.4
